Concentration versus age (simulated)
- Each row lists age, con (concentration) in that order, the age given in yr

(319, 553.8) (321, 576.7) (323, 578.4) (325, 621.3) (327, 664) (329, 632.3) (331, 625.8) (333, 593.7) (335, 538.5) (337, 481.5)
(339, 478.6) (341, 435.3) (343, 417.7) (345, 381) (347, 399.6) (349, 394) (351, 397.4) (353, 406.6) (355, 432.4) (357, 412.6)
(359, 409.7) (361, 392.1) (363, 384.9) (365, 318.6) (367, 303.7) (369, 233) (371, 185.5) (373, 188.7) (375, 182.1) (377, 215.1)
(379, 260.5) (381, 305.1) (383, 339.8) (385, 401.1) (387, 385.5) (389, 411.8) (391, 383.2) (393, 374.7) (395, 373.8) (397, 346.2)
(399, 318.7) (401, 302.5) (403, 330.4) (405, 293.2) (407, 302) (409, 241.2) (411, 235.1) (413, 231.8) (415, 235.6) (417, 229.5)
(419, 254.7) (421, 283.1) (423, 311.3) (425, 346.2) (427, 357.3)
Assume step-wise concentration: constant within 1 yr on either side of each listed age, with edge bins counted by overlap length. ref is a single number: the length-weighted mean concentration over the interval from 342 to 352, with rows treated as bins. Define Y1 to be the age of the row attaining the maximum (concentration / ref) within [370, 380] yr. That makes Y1 379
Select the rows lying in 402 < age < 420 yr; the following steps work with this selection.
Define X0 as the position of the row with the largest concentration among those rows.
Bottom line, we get 403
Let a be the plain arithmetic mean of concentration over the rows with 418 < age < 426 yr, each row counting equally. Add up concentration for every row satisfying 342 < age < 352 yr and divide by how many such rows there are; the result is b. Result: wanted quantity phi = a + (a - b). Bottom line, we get 200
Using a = 299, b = 398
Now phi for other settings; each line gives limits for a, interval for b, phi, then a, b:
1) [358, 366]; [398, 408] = 443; 376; 309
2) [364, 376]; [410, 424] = 216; 235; 254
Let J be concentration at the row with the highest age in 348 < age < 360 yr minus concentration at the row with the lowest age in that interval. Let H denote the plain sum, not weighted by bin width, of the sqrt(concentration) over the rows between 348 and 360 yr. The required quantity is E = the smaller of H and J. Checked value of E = 16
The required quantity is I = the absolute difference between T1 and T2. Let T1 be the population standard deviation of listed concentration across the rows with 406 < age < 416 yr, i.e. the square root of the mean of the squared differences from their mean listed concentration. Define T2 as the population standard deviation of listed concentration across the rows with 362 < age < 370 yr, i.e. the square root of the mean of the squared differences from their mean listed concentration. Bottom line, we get 27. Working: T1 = 27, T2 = 54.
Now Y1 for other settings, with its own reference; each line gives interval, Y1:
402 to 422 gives 403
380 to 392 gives 389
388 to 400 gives 389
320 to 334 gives 327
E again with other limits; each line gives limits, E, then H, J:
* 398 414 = -87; 134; -87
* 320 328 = 87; 99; 87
